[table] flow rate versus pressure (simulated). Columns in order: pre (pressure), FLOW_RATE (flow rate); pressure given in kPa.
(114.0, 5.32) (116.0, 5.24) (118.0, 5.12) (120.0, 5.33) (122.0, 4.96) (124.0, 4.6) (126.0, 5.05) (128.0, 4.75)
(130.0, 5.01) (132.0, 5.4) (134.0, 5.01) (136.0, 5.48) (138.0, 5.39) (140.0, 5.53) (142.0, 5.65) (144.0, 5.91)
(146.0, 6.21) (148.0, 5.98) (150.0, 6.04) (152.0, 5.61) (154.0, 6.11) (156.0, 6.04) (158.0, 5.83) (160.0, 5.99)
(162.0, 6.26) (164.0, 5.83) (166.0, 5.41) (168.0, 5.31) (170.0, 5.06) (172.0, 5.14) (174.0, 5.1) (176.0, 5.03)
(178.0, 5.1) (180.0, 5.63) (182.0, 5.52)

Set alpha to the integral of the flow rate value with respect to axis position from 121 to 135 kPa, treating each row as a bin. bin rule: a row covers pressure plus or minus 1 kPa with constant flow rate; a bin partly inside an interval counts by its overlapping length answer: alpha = 70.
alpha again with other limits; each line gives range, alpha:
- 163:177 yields 74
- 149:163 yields 84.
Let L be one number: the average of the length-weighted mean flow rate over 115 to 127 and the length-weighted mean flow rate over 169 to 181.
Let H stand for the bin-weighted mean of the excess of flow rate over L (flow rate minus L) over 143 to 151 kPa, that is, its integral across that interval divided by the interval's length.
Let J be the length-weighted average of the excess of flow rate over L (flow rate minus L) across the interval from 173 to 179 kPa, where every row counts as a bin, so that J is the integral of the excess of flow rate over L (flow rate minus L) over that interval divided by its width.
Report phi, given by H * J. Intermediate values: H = 0.9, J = 0.0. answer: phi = -0.03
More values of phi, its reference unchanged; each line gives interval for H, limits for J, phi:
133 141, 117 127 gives -0.02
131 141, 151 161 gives 0.20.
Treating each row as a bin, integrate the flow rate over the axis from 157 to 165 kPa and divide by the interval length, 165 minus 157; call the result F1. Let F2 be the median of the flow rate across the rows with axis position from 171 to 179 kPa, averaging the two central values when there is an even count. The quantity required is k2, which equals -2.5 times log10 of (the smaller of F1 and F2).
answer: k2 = -1.77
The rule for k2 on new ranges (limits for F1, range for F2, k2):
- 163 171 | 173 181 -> -1.77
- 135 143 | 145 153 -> -1.85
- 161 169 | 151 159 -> -1.89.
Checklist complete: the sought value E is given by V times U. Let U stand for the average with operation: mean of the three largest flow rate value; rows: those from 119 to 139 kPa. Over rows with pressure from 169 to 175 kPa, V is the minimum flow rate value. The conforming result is 27.4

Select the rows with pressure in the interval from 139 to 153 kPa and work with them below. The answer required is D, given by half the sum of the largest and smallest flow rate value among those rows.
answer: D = 5.9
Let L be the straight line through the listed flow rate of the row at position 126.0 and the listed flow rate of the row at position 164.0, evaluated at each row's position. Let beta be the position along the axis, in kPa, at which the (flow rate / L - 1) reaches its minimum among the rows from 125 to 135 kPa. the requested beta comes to 128.0 kPa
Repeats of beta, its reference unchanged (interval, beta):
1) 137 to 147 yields 138.0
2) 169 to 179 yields 176.0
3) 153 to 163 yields 158.0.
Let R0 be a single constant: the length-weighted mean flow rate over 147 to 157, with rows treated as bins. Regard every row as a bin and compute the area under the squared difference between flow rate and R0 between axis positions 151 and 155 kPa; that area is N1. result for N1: 0.29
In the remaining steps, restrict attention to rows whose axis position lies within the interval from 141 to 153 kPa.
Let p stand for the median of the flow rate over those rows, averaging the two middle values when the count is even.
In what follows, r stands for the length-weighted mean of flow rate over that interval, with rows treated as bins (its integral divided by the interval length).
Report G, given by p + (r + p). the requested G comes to 17.8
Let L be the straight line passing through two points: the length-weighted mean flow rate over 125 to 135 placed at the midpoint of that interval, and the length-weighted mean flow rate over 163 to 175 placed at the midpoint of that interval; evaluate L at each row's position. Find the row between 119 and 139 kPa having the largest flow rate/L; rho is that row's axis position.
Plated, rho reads 136.0 kPa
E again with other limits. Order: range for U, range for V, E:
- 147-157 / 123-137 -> 27.9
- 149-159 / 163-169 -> 32.2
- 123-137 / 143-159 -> 29.8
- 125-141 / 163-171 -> 27.7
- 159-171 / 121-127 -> 27.7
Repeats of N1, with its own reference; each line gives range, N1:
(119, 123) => 2.77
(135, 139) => 1.09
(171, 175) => 2.80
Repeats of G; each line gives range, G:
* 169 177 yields 15.2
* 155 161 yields 17.9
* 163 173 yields 16.0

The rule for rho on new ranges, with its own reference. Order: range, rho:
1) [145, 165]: 146.0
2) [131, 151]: 146.0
